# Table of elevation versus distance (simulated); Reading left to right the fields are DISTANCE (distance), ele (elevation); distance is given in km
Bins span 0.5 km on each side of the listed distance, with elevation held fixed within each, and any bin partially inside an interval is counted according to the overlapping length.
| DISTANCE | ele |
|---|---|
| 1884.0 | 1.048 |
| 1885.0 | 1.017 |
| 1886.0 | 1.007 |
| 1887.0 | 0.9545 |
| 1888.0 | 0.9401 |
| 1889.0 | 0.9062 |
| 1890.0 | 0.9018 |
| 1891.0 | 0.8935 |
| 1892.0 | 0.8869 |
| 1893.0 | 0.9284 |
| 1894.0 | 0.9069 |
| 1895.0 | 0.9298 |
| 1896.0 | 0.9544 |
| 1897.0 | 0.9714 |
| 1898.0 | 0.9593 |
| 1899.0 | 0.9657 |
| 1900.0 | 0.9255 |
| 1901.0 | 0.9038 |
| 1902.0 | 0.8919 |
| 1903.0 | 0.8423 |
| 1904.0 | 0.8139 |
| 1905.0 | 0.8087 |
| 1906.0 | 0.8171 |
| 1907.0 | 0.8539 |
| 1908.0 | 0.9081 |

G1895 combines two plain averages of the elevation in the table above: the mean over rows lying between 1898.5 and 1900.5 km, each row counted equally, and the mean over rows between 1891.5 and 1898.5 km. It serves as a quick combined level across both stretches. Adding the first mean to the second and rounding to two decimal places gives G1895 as 1.88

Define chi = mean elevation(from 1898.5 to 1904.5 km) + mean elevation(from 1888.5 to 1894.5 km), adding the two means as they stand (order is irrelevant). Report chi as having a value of 1.79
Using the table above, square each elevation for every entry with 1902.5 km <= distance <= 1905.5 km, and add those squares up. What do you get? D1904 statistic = 2.0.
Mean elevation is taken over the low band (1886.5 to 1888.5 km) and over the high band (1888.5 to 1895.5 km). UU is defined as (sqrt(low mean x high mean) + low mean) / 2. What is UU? 0.937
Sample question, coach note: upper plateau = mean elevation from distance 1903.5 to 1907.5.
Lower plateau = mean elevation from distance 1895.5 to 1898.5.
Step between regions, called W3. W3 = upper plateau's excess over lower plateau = -0.14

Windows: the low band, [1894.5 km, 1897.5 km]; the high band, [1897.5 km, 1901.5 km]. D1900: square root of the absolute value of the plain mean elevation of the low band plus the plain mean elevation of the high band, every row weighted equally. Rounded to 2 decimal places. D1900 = 1.37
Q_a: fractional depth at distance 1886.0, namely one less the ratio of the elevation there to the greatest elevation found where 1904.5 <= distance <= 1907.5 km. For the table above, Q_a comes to -0.18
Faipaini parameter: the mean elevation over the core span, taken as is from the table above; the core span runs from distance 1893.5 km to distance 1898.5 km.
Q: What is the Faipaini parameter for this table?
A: 0.944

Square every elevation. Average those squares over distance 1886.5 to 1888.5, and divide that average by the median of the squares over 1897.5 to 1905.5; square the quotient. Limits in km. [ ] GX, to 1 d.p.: 1.2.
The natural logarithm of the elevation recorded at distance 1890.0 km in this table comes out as -0.10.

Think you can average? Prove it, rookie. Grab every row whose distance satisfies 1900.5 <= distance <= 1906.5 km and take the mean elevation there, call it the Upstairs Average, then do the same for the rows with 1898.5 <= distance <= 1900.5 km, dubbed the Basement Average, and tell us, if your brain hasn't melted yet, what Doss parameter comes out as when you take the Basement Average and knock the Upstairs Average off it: 0.10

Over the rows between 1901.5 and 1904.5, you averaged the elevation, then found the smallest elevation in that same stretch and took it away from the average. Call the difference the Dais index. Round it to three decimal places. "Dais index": 0.035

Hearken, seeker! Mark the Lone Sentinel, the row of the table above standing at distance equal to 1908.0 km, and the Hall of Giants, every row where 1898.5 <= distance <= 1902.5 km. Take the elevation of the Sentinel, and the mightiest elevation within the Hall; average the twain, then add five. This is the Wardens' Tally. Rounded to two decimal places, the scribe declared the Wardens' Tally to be 5.94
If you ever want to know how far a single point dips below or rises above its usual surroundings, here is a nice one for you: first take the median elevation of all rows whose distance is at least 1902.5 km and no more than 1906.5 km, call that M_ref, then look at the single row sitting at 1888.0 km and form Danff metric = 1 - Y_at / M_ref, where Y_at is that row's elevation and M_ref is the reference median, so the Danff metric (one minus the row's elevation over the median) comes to -0.15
